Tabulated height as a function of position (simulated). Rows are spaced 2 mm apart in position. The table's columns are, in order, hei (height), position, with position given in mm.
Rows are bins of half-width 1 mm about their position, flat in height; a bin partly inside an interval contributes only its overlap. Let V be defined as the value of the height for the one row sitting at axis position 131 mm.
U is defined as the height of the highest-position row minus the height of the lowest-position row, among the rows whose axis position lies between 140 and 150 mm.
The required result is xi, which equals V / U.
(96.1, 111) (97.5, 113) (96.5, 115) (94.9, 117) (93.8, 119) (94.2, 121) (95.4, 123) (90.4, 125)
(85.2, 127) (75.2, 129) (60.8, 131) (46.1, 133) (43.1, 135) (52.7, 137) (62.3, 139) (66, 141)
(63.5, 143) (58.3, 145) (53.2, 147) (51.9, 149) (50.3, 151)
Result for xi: -4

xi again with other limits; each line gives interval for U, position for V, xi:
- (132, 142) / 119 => 5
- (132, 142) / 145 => 3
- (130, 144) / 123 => 35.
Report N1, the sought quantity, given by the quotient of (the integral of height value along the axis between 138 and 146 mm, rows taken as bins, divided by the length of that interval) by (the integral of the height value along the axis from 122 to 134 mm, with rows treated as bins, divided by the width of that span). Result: 0.8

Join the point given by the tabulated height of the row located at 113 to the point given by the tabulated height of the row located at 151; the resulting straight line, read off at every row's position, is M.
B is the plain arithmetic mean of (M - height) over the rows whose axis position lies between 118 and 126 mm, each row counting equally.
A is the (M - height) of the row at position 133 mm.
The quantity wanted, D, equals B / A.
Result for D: 0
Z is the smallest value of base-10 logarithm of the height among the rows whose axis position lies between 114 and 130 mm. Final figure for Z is 1.88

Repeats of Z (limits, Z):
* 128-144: 1.63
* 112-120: 1.97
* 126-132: 1.78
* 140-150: 1.72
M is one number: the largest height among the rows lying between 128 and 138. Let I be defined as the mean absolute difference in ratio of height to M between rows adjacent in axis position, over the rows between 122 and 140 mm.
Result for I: 0.12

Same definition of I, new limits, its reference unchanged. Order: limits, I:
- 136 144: 0.07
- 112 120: 0.02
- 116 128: 0.03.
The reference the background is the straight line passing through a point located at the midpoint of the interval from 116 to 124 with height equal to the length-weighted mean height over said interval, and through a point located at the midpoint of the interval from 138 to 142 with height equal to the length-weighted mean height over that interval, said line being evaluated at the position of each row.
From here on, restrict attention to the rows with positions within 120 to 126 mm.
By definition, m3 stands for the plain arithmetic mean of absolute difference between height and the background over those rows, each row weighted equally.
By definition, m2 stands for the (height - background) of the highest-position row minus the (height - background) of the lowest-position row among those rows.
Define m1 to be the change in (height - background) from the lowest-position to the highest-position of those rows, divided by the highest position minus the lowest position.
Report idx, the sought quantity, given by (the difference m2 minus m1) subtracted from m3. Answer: 2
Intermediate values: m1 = 0.6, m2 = 2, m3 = 3.3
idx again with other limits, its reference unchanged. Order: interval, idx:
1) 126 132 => 22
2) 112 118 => 3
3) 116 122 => -1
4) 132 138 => 15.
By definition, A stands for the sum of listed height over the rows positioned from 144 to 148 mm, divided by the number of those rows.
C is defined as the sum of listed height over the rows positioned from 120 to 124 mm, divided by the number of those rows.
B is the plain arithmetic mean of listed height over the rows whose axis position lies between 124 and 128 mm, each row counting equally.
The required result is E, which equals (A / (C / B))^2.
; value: 2666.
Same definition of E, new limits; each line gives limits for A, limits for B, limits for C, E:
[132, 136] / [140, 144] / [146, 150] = 3020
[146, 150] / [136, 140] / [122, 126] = 1058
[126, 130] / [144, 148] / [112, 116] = 2125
